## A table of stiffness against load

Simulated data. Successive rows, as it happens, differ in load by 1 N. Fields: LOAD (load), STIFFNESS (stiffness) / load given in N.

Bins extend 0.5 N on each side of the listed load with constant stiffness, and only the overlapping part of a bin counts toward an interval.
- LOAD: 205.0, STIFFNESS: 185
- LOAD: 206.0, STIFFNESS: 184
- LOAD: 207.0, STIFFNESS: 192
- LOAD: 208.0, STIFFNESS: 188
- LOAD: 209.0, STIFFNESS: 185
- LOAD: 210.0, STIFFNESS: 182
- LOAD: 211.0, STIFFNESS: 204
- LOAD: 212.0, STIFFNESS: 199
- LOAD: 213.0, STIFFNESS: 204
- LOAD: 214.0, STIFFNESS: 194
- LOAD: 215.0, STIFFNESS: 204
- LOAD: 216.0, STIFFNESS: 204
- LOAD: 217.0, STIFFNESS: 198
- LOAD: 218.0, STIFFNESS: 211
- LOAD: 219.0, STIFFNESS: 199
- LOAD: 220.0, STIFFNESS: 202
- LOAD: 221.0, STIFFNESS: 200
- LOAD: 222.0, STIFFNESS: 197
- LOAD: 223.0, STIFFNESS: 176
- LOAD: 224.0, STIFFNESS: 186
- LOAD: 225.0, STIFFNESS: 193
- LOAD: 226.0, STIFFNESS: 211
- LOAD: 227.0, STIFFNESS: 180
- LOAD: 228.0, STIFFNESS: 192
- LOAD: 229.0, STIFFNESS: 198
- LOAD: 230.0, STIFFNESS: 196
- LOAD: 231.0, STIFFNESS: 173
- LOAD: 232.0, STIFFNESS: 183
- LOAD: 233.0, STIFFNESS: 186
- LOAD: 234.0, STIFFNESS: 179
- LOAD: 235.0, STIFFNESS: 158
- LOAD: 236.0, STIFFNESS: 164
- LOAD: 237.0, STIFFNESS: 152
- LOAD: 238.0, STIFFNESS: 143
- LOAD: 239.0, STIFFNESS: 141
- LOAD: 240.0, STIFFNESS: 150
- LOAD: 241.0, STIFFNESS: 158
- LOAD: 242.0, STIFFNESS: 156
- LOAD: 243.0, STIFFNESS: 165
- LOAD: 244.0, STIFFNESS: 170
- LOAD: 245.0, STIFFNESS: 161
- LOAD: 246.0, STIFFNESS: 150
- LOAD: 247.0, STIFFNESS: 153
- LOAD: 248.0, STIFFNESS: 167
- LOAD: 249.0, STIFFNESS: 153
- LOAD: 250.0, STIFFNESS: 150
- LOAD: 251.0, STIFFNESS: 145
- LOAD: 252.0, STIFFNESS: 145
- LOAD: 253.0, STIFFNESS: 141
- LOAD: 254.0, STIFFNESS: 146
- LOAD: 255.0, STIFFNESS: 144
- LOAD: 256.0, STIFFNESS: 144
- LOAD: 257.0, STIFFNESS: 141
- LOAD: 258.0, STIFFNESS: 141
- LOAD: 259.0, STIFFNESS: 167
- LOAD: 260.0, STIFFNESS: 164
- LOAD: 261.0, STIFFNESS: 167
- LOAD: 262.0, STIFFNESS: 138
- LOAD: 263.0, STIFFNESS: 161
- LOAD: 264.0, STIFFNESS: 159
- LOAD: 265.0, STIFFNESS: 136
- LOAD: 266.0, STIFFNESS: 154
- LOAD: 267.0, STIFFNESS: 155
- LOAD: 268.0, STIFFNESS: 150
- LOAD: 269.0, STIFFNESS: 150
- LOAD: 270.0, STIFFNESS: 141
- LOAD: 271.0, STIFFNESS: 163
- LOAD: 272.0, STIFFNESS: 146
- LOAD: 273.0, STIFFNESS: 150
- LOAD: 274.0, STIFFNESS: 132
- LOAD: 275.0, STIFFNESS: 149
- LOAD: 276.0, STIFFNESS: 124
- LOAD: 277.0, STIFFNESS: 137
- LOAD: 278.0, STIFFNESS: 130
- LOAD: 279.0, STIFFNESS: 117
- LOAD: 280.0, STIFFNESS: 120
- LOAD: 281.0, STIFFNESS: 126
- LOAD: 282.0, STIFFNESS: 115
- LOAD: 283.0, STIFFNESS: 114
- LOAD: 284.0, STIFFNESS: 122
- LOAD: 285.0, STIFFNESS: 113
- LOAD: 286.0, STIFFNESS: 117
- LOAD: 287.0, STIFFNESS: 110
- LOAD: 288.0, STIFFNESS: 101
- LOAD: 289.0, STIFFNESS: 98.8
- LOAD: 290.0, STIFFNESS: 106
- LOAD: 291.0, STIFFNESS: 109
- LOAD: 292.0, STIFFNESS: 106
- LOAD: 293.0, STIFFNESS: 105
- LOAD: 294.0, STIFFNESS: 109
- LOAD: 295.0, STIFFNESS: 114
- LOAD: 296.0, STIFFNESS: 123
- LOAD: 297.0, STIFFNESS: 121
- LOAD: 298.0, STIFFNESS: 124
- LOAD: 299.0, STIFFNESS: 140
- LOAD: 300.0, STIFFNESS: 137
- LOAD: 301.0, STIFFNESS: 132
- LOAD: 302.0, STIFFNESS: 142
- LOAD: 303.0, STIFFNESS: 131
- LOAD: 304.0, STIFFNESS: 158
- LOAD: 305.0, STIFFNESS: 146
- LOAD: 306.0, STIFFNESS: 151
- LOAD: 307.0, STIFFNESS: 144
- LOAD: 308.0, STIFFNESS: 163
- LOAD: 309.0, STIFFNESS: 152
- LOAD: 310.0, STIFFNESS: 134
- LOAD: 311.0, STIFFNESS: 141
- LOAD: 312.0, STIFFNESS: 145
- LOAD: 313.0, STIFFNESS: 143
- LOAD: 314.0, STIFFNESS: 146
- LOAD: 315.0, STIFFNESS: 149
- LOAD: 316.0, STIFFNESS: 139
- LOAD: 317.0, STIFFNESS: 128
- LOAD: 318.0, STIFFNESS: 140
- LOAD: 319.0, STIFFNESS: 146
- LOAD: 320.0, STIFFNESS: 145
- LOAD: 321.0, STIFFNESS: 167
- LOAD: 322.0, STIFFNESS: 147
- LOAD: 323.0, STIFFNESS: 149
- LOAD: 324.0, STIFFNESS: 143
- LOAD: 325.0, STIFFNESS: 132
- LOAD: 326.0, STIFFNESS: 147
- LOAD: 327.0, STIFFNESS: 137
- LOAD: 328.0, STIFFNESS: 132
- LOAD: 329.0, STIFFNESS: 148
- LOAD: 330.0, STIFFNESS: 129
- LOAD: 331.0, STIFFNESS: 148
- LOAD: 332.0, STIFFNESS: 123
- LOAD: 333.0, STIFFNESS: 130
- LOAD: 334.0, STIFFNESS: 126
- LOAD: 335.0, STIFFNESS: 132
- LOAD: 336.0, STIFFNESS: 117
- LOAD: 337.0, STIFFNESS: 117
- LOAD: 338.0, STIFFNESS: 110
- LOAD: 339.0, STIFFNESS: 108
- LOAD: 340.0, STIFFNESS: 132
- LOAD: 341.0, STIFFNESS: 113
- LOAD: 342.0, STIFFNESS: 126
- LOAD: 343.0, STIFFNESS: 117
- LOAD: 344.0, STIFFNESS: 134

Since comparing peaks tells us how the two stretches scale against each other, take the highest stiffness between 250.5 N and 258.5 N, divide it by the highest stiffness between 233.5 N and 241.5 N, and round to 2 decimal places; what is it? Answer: 0.82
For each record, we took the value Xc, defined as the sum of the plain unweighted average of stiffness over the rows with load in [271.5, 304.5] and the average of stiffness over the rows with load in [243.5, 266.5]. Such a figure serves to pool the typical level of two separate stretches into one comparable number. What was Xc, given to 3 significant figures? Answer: 276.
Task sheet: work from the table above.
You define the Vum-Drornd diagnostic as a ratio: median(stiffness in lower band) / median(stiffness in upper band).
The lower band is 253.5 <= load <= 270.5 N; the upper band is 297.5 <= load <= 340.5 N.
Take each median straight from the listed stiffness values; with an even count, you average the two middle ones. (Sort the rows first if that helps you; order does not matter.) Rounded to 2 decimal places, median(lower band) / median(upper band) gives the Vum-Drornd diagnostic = 1.07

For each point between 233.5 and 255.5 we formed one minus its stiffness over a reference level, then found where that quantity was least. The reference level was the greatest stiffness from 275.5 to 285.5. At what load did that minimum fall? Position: 234.0 N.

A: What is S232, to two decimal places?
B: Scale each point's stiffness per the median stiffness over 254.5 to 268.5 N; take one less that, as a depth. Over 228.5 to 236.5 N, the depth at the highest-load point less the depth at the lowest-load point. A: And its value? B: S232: 0.22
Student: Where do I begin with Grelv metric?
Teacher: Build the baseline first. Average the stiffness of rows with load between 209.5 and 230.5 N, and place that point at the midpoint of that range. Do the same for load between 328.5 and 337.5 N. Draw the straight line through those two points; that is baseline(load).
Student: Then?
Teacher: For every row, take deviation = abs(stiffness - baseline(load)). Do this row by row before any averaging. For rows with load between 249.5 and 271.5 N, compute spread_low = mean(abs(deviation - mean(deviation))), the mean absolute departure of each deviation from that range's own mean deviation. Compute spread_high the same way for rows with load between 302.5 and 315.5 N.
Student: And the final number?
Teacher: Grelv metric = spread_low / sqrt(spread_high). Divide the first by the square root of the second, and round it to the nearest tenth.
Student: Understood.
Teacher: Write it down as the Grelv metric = 4.8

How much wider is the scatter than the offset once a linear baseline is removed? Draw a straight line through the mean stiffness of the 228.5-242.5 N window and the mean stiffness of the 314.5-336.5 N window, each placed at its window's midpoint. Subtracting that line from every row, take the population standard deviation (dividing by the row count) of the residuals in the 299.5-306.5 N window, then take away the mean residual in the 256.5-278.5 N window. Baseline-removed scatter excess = 19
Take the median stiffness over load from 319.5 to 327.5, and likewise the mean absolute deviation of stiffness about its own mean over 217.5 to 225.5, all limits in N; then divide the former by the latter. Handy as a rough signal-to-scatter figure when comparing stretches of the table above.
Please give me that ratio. 19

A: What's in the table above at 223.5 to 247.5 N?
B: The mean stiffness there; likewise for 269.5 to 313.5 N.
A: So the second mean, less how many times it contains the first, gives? 129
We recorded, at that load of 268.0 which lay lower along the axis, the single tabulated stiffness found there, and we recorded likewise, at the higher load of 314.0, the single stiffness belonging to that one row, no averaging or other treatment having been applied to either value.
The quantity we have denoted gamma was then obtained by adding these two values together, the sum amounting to 296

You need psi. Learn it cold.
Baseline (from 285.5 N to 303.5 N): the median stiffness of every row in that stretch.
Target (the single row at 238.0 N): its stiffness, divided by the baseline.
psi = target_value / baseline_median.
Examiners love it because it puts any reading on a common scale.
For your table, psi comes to 1.24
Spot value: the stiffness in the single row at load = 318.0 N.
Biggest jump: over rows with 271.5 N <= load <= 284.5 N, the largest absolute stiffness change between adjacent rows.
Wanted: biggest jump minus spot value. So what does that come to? -115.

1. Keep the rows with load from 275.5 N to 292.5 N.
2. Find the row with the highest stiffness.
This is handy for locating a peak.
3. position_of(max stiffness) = 277.0 N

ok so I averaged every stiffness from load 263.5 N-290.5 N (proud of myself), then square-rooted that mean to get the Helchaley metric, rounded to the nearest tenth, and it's 11.4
